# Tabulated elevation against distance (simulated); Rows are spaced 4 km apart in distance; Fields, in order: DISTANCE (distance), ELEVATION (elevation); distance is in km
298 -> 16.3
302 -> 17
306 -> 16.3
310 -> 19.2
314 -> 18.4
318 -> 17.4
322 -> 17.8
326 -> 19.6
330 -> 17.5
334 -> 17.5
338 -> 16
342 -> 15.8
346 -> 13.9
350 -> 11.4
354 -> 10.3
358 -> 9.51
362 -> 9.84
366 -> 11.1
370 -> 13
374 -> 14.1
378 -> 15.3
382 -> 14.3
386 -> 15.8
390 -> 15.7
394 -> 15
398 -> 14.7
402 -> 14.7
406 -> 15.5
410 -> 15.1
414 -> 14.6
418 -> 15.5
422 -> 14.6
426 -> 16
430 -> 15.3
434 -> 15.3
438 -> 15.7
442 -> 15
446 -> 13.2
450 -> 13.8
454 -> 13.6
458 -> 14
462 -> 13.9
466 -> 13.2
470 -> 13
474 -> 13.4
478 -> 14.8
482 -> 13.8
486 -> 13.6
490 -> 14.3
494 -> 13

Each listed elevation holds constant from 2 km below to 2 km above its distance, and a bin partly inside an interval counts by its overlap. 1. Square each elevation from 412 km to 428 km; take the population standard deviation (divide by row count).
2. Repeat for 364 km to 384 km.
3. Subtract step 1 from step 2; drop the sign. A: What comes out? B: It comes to 19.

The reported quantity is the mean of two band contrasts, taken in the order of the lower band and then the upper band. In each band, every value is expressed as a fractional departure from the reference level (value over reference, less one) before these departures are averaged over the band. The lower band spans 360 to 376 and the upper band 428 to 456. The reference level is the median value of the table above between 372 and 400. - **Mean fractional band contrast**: -0.11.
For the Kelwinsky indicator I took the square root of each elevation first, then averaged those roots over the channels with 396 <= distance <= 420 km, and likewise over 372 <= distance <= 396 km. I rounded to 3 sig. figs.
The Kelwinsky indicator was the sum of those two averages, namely 7.75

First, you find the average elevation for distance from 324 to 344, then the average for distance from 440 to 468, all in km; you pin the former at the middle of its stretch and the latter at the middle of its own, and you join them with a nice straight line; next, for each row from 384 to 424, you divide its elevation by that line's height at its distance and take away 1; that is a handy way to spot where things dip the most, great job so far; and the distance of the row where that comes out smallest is 398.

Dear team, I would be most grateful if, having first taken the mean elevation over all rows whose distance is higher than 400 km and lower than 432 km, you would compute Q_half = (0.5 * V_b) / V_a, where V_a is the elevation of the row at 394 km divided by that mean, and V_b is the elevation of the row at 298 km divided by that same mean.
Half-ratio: 0.54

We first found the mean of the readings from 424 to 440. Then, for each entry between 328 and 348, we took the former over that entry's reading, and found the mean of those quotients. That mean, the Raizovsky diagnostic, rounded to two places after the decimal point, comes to 0.97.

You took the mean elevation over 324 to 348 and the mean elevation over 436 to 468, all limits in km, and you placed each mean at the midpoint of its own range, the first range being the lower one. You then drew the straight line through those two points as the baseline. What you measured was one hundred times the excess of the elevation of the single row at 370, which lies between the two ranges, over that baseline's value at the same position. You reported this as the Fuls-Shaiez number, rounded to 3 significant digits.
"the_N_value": -294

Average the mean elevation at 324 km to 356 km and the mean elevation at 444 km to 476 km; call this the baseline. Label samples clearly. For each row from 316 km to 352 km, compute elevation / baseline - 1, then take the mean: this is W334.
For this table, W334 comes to 0.13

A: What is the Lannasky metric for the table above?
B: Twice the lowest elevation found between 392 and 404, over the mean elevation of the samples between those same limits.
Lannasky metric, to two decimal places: 1.99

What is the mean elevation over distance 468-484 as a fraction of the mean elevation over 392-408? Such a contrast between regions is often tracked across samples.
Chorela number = 0.92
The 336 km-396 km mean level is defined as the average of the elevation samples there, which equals 13.4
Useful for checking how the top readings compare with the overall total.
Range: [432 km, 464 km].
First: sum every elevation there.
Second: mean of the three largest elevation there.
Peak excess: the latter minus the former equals -99.2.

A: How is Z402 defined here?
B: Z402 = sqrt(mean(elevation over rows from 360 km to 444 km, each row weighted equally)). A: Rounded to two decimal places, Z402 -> 3.82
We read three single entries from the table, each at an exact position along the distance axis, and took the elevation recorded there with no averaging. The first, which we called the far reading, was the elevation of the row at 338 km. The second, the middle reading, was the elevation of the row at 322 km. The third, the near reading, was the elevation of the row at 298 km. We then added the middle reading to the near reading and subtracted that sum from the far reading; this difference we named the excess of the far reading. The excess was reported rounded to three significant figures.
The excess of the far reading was -18.1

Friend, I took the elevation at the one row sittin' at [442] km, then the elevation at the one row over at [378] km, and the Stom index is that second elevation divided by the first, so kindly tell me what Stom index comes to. 1.0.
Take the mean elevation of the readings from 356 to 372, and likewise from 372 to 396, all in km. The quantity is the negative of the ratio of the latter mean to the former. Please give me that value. -1.38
